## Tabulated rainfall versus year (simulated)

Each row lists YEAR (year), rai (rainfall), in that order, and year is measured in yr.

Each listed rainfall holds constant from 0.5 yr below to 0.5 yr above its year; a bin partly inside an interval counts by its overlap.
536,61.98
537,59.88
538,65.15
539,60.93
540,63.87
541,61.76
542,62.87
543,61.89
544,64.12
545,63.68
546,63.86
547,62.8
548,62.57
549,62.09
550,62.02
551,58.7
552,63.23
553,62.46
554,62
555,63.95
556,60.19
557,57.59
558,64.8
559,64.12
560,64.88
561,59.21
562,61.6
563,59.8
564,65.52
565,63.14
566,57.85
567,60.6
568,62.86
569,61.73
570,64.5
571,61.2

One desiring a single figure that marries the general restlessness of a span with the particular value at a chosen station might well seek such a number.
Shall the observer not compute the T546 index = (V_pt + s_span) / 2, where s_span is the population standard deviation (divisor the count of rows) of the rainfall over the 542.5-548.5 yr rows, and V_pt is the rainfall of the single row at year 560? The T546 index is 32.8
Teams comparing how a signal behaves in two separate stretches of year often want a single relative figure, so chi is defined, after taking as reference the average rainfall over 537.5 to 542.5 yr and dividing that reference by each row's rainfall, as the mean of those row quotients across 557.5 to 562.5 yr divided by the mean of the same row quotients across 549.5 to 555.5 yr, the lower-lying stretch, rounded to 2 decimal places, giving 0.99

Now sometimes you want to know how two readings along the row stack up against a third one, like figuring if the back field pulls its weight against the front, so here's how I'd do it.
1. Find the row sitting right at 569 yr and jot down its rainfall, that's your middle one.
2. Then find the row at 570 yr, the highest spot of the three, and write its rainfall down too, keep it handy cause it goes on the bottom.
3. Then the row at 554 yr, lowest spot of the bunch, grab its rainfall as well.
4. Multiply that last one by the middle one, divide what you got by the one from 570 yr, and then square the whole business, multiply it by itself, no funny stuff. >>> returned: 3521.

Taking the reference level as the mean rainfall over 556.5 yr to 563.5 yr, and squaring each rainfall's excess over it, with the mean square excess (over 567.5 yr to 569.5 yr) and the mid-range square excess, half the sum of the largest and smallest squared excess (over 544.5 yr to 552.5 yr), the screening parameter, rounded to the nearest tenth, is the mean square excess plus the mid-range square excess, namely 5.2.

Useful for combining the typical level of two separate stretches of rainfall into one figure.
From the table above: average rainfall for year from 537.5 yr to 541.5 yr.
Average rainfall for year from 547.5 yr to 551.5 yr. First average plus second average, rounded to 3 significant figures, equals 124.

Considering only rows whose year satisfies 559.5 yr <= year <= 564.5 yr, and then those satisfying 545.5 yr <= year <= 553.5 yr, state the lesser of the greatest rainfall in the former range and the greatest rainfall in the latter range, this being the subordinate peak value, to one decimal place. 63.9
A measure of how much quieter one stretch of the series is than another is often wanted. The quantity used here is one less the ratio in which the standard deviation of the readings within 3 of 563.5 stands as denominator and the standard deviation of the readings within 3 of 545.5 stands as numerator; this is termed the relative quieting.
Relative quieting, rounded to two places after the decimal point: 0.69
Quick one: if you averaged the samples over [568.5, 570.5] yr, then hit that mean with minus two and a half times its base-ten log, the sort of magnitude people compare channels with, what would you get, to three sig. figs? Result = -4.50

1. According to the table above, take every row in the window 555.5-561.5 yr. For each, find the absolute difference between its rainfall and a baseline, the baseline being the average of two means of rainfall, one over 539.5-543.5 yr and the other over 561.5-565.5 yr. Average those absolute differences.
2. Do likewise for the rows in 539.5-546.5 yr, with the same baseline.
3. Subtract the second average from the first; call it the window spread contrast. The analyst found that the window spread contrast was 1.8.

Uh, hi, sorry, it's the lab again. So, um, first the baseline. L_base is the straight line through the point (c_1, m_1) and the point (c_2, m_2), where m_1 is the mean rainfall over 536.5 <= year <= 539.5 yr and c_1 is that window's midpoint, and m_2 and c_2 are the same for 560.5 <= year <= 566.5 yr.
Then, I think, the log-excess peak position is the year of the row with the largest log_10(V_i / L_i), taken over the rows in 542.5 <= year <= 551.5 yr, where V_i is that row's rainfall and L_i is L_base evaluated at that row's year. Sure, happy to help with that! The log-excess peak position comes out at 544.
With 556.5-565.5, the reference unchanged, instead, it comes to 564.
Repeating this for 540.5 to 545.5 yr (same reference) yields 544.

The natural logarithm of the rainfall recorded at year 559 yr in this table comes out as 4.161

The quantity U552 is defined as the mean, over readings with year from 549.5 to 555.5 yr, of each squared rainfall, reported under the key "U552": 3854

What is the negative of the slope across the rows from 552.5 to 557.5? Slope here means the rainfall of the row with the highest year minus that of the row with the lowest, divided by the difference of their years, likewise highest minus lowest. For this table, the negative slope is 1.2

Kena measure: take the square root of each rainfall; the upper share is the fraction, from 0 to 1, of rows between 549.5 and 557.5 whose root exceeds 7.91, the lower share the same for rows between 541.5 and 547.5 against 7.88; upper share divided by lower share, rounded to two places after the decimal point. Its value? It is 0.30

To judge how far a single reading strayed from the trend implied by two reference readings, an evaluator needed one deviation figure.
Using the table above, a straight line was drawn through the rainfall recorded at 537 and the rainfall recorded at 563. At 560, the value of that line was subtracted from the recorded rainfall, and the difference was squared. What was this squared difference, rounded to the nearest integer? 26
